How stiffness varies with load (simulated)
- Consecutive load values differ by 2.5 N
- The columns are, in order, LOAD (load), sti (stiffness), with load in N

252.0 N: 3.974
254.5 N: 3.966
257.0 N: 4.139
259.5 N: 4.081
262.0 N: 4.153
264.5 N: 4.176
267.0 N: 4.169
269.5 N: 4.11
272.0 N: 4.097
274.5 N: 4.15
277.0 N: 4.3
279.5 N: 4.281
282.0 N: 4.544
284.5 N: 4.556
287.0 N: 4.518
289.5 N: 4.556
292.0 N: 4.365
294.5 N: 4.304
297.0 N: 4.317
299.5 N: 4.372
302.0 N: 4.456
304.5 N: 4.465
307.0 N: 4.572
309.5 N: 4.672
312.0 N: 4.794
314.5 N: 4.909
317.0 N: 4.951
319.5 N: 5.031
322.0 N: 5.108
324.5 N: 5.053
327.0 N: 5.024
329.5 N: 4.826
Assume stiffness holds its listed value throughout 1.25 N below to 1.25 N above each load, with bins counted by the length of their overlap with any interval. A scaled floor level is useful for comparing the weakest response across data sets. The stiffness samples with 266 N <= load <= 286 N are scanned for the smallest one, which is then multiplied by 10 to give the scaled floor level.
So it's 41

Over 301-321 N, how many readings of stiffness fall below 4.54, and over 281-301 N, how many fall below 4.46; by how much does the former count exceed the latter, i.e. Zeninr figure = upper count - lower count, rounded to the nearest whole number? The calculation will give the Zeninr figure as -2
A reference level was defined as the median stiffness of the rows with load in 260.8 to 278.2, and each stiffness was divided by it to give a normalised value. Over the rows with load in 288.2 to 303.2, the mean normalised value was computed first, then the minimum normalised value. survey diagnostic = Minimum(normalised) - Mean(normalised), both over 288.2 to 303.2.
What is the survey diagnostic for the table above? -0.022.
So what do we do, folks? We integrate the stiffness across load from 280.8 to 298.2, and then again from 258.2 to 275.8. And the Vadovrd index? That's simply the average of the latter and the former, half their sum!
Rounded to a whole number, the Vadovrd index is 75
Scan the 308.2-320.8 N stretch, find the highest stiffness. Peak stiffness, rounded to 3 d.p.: 5.031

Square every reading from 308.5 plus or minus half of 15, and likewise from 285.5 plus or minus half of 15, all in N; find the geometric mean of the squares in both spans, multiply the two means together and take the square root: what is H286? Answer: 20.7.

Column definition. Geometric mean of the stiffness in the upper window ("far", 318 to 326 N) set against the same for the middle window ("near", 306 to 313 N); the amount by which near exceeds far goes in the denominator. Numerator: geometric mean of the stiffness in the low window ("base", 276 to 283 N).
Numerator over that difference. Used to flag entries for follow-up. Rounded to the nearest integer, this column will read -11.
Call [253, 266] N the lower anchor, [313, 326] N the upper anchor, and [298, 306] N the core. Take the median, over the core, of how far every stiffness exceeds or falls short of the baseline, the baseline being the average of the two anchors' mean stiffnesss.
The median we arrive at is -0.10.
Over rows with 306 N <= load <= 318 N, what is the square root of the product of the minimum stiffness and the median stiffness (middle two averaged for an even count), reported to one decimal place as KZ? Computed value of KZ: 4.7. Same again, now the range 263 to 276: 4.1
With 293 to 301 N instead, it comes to 4.3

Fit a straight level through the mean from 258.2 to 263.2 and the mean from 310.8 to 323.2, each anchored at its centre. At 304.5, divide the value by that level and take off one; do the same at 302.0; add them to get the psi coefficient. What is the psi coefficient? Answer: -0.123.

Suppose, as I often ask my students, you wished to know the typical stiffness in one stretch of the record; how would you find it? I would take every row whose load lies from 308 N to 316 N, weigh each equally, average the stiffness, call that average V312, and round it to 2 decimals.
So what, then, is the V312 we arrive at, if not 4.79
